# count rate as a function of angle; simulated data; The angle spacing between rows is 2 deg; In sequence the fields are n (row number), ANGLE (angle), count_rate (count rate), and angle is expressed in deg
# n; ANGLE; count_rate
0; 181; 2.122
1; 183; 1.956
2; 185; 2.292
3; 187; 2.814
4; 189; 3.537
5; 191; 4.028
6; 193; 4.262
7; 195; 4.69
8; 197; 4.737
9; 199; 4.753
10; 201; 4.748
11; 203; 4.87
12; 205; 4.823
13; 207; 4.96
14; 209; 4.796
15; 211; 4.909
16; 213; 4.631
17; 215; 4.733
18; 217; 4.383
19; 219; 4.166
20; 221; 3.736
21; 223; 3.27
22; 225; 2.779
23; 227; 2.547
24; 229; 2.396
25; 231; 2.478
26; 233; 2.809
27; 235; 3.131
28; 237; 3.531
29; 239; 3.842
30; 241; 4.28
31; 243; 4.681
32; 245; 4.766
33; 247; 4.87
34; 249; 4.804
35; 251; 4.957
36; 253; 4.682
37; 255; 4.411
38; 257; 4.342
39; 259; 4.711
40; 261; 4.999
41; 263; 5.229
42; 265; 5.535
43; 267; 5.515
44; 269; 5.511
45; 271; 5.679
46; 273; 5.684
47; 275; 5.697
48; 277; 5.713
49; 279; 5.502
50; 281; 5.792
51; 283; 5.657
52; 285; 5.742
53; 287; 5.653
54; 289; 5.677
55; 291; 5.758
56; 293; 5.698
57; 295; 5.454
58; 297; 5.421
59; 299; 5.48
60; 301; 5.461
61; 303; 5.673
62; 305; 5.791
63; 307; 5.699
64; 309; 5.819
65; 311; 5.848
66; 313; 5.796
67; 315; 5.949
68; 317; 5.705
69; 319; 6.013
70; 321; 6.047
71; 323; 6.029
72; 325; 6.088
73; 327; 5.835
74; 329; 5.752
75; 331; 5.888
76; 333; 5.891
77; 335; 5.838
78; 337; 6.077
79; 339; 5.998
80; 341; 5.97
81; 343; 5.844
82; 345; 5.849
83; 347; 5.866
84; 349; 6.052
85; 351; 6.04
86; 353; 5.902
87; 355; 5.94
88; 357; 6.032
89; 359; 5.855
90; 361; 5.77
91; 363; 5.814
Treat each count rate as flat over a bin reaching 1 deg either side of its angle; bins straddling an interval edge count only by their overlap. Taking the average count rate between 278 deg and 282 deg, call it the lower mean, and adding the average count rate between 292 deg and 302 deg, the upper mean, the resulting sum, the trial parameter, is 11.1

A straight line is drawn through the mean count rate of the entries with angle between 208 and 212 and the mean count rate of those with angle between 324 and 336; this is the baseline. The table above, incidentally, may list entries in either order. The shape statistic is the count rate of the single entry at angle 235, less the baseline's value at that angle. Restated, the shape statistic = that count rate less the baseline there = -1.9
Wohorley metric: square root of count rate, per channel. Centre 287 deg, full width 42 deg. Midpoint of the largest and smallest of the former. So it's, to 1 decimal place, 2.4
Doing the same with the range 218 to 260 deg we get 1.9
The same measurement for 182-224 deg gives 1.8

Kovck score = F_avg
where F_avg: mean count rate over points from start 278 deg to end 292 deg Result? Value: 5.7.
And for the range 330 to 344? 5.9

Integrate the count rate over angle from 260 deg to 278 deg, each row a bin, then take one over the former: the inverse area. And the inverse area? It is 0.010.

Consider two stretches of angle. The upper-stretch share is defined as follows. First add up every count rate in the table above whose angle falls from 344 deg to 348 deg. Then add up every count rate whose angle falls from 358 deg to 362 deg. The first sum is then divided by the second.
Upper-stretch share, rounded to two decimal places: 1.01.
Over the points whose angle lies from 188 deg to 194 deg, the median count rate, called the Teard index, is 4.0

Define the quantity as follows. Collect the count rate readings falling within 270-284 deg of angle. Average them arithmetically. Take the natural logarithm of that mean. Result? 1.74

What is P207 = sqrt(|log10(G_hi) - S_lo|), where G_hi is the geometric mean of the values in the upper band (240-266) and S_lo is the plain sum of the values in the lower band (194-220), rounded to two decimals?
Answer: 7.78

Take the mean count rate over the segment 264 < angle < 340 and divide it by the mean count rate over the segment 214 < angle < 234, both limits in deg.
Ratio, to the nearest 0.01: 1.73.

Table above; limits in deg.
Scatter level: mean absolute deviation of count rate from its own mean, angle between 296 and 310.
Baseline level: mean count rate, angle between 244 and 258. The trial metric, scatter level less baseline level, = -4.5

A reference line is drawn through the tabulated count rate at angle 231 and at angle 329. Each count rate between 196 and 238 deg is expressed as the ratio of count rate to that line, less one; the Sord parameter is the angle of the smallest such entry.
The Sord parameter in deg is 229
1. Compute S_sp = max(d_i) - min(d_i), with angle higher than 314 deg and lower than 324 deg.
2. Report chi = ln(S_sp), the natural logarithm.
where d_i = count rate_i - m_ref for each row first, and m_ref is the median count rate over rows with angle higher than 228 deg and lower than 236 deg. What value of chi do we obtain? -1.07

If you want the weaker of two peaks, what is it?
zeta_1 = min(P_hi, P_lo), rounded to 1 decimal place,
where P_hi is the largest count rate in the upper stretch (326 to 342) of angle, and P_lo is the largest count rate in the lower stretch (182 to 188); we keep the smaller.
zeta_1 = 2.8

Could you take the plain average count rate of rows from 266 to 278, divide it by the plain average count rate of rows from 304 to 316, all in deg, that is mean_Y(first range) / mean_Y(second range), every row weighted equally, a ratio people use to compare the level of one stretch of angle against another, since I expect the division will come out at 0.97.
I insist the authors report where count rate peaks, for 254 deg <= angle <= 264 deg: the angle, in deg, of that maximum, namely 263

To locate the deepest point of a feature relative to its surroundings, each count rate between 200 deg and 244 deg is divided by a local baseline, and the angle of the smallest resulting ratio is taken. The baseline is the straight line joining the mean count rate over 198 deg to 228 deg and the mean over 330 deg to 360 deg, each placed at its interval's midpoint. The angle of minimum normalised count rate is 229 deg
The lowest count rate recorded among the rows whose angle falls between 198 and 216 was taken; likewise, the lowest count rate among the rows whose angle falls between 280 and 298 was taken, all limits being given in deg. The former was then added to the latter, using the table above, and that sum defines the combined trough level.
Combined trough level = 10.05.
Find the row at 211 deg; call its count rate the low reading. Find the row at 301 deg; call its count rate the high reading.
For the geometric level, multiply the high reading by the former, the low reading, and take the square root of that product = 5.2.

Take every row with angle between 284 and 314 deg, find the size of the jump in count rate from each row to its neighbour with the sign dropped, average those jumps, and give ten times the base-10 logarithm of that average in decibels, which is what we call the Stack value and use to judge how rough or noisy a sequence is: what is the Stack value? -10.6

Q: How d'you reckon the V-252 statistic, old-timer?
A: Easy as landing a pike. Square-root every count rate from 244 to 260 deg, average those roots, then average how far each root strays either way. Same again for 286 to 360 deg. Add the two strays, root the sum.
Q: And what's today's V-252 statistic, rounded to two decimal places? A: 0.26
